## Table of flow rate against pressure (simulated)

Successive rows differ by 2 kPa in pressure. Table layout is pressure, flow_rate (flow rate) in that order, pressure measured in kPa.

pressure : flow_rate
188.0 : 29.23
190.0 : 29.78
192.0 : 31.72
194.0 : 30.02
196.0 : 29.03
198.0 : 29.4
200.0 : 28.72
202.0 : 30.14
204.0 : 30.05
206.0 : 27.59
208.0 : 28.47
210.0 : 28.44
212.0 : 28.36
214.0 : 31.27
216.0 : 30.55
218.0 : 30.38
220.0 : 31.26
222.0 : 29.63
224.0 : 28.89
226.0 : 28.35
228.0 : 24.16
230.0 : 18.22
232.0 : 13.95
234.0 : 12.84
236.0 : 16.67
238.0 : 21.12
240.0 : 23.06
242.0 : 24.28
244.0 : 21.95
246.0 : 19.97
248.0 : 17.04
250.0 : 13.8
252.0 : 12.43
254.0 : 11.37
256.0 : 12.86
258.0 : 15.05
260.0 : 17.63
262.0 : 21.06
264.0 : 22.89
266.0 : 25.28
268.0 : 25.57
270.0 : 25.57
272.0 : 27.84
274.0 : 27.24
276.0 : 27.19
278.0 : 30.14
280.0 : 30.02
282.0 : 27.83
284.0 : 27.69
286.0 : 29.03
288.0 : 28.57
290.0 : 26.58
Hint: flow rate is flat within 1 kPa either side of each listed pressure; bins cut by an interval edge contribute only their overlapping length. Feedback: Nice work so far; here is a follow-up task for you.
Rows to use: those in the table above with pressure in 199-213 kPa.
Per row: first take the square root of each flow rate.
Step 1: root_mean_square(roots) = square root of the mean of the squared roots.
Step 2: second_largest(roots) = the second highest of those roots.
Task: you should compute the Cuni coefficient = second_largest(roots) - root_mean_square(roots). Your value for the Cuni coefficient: 0.1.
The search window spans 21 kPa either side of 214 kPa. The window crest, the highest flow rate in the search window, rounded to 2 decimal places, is 31.27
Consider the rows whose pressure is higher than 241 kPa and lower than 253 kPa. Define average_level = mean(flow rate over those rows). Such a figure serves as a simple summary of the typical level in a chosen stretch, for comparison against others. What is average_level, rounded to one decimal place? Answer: 18.2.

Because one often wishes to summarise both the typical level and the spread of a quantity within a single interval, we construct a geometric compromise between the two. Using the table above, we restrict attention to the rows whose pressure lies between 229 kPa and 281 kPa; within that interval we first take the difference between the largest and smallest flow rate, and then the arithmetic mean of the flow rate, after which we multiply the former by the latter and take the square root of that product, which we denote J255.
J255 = 20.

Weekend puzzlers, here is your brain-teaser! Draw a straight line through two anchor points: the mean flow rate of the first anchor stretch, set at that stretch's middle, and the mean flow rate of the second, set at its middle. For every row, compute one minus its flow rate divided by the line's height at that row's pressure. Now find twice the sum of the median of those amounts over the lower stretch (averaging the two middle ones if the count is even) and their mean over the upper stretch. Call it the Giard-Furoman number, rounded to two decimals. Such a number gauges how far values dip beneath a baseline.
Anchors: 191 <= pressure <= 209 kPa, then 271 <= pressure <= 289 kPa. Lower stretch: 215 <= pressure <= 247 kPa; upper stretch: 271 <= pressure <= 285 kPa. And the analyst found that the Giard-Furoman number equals 0.38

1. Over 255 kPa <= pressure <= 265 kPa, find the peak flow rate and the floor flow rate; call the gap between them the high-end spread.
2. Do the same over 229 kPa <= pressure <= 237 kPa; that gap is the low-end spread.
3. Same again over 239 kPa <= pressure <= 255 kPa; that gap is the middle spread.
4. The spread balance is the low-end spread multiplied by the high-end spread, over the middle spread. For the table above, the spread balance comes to 4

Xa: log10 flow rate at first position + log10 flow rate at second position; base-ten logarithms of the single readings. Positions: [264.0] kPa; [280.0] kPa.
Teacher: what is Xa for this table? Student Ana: 2.84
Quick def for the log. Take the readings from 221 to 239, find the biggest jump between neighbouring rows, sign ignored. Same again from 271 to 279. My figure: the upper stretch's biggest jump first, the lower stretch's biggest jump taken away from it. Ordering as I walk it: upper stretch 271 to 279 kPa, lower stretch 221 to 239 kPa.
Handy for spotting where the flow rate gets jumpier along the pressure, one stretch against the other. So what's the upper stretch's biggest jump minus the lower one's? -3.0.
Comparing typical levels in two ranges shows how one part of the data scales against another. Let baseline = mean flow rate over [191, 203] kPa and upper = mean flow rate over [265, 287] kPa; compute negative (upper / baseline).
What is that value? -0.92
